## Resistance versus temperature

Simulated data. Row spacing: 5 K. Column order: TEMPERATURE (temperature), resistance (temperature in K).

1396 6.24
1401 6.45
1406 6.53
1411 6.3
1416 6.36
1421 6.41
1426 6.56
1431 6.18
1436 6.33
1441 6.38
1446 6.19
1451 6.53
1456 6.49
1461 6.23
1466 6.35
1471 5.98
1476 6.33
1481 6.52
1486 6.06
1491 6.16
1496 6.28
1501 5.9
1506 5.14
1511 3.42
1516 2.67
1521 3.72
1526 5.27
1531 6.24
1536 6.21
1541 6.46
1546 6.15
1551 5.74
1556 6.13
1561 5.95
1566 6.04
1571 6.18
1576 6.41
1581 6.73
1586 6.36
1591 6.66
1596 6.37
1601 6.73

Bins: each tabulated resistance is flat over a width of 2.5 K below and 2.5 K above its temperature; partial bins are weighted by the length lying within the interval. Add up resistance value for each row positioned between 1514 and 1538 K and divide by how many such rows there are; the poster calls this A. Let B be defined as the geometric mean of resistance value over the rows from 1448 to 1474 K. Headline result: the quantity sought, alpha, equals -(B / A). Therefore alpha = -1.31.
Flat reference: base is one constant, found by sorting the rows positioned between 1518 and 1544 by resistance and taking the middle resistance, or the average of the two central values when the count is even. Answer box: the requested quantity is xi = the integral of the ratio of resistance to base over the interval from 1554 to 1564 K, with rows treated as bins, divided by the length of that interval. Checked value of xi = 0.97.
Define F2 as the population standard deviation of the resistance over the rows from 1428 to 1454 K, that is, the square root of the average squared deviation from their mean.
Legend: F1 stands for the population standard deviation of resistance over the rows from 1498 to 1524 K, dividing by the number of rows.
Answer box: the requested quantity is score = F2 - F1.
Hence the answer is -1.0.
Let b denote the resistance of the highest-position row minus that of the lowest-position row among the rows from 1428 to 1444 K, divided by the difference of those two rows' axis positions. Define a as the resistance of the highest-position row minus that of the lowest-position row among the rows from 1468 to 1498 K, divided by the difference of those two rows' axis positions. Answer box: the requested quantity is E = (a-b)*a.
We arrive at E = -0.0001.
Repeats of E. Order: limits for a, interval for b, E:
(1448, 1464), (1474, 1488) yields 0.0001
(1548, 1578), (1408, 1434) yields 0.0009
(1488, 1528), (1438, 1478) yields 0.0006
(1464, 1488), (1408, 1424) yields 0.0004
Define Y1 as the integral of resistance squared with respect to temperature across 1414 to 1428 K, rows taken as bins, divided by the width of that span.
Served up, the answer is 41.5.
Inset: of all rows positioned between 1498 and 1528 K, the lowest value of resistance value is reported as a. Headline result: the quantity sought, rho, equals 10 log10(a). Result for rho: 4.3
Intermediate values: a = 2.67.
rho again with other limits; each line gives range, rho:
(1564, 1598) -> 7.8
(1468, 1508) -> 7.1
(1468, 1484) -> 7.8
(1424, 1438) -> 7.9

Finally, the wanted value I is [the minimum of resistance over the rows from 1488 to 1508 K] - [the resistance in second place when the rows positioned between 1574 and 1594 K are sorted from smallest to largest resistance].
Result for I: -1.3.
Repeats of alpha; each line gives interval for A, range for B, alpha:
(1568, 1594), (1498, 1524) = -0.62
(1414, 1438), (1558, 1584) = -0.98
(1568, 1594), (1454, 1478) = -0.97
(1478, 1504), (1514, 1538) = -0.74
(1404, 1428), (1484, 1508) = -0.92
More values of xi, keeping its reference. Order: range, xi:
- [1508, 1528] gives 0.61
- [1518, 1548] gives 0.90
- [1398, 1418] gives 1.03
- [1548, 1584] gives 0.99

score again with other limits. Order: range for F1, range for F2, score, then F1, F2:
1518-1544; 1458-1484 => -0.8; 1.0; 0.18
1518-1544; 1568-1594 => -0.8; 1.0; 0.20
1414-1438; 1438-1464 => 0.0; 0.1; 0.14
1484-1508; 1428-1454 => -0.3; 0.4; 0.13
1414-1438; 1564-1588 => 0.1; 0.1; 0.23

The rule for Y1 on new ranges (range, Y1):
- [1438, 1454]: 40.6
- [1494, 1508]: 33.6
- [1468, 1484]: 39.4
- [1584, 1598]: 41.9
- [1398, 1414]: 41.2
